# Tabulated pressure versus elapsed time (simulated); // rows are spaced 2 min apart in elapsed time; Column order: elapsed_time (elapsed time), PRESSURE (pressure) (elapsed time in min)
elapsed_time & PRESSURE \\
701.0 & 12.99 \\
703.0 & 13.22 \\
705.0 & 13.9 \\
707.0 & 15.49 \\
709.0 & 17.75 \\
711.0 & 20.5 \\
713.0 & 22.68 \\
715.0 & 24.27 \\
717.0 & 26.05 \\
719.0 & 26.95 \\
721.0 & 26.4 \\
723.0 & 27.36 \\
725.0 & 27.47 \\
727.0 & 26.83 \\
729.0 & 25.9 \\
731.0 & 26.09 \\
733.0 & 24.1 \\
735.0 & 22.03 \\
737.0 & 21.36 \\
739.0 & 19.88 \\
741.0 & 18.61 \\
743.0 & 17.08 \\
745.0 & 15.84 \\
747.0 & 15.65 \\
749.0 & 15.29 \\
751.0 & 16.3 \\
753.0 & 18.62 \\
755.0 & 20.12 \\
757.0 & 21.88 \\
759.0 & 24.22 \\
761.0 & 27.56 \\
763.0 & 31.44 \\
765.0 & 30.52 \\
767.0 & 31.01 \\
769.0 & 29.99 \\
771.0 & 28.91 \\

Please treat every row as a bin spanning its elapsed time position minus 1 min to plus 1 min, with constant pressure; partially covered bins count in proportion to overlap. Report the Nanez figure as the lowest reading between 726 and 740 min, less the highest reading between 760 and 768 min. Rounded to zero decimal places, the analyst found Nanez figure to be -12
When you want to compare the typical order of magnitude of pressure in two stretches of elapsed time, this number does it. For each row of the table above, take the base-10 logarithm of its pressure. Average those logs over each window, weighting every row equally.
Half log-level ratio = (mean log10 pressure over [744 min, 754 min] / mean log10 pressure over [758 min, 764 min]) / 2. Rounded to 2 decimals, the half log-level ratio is 0.42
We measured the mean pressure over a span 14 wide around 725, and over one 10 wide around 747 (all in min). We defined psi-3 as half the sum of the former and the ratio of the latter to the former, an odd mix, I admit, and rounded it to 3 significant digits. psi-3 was 13.7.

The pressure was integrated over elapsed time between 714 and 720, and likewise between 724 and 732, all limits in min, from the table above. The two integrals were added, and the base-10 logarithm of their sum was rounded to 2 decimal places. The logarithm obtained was 2.56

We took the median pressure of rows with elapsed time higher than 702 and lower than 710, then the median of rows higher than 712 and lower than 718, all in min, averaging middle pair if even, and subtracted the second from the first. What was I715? -10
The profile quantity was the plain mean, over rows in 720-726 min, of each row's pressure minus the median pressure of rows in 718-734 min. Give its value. 0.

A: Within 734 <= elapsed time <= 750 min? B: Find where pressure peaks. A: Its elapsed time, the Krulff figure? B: 735.0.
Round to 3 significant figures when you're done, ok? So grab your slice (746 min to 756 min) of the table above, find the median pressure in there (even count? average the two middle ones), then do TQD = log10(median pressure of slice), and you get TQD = 1.21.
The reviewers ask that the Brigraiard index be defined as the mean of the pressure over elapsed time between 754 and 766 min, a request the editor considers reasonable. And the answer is 26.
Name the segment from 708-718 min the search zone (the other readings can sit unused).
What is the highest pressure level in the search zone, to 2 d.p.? 26.05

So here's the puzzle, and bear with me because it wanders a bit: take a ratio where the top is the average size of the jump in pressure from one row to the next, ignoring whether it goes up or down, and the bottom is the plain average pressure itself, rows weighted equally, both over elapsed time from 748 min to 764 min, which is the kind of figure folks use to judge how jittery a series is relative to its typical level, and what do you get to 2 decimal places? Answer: 0.11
